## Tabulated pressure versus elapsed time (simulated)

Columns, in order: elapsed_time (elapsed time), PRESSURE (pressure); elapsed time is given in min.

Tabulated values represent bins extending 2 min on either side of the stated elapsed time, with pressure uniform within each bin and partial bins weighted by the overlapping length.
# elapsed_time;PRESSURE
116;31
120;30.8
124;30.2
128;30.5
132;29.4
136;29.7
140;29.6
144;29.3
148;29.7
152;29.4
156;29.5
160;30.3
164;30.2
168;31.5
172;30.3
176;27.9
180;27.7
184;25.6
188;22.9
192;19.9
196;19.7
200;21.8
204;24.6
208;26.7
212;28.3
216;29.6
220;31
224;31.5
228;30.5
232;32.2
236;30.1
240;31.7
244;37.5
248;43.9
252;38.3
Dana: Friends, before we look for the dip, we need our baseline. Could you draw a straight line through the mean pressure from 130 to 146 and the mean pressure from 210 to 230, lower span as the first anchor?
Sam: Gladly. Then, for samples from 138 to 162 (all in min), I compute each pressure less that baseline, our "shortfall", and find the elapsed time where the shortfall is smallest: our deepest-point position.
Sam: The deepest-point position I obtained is 144 min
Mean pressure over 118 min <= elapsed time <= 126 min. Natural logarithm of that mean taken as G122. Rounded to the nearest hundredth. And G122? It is 3.42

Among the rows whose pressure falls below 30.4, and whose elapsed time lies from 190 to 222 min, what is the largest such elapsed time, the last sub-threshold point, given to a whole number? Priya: 216 min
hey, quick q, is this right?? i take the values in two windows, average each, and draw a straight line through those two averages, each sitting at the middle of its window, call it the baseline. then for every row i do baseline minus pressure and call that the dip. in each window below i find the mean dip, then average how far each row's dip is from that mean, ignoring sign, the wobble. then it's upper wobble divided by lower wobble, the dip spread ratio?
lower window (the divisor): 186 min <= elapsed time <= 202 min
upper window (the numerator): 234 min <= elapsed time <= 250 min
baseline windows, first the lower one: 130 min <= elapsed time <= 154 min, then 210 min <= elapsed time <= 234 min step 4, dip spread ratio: 3.8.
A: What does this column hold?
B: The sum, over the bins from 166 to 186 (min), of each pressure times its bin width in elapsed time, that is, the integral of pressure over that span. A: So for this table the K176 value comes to 572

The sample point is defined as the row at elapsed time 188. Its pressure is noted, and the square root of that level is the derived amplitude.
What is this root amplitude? 4.8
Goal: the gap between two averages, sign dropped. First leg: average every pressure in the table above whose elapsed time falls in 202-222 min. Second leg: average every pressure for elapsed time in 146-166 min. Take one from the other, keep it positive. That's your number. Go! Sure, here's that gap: 1.8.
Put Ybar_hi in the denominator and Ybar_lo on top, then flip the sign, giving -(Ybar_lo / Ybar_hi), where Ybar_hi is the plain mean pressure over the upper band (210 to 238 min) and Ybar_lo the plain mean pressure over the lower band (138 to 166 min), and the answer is -0.98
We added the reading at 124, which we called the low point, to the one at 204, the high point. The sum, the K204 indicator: 55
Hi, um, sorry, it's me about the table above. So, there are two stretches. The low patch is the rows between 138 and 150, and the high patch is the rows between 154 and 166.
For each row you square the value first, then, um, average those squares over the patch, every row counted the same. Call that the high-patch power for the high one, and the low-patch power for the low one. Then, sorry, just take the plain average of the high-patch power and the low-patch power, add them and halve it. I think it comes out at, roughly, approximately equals 886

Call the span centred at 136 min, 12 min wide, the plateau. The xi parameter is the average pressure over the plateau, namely 30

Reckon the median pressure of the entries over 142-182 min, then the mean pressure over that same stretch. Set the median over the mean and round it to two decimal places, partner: 1.00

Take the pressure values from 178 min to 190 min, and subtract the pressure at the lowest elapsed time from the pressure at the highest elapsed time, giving -4.8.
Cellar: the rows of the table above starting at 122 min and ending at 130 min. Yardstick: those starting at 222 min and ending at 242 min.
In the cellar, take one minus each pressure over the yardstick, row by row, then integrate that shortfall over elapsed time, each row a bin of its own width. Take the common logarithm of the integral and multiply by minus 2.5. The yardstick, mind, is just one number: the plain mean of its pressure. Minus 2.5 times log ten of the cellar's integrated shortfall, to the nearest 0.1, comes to 1.7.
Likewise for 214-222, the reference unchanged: 1.6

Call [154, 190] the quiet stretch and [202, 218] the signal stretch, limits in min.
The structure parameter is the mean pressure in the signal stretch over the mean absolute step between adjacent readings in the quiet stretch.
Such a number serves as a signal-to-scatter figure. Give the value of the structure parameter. 20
